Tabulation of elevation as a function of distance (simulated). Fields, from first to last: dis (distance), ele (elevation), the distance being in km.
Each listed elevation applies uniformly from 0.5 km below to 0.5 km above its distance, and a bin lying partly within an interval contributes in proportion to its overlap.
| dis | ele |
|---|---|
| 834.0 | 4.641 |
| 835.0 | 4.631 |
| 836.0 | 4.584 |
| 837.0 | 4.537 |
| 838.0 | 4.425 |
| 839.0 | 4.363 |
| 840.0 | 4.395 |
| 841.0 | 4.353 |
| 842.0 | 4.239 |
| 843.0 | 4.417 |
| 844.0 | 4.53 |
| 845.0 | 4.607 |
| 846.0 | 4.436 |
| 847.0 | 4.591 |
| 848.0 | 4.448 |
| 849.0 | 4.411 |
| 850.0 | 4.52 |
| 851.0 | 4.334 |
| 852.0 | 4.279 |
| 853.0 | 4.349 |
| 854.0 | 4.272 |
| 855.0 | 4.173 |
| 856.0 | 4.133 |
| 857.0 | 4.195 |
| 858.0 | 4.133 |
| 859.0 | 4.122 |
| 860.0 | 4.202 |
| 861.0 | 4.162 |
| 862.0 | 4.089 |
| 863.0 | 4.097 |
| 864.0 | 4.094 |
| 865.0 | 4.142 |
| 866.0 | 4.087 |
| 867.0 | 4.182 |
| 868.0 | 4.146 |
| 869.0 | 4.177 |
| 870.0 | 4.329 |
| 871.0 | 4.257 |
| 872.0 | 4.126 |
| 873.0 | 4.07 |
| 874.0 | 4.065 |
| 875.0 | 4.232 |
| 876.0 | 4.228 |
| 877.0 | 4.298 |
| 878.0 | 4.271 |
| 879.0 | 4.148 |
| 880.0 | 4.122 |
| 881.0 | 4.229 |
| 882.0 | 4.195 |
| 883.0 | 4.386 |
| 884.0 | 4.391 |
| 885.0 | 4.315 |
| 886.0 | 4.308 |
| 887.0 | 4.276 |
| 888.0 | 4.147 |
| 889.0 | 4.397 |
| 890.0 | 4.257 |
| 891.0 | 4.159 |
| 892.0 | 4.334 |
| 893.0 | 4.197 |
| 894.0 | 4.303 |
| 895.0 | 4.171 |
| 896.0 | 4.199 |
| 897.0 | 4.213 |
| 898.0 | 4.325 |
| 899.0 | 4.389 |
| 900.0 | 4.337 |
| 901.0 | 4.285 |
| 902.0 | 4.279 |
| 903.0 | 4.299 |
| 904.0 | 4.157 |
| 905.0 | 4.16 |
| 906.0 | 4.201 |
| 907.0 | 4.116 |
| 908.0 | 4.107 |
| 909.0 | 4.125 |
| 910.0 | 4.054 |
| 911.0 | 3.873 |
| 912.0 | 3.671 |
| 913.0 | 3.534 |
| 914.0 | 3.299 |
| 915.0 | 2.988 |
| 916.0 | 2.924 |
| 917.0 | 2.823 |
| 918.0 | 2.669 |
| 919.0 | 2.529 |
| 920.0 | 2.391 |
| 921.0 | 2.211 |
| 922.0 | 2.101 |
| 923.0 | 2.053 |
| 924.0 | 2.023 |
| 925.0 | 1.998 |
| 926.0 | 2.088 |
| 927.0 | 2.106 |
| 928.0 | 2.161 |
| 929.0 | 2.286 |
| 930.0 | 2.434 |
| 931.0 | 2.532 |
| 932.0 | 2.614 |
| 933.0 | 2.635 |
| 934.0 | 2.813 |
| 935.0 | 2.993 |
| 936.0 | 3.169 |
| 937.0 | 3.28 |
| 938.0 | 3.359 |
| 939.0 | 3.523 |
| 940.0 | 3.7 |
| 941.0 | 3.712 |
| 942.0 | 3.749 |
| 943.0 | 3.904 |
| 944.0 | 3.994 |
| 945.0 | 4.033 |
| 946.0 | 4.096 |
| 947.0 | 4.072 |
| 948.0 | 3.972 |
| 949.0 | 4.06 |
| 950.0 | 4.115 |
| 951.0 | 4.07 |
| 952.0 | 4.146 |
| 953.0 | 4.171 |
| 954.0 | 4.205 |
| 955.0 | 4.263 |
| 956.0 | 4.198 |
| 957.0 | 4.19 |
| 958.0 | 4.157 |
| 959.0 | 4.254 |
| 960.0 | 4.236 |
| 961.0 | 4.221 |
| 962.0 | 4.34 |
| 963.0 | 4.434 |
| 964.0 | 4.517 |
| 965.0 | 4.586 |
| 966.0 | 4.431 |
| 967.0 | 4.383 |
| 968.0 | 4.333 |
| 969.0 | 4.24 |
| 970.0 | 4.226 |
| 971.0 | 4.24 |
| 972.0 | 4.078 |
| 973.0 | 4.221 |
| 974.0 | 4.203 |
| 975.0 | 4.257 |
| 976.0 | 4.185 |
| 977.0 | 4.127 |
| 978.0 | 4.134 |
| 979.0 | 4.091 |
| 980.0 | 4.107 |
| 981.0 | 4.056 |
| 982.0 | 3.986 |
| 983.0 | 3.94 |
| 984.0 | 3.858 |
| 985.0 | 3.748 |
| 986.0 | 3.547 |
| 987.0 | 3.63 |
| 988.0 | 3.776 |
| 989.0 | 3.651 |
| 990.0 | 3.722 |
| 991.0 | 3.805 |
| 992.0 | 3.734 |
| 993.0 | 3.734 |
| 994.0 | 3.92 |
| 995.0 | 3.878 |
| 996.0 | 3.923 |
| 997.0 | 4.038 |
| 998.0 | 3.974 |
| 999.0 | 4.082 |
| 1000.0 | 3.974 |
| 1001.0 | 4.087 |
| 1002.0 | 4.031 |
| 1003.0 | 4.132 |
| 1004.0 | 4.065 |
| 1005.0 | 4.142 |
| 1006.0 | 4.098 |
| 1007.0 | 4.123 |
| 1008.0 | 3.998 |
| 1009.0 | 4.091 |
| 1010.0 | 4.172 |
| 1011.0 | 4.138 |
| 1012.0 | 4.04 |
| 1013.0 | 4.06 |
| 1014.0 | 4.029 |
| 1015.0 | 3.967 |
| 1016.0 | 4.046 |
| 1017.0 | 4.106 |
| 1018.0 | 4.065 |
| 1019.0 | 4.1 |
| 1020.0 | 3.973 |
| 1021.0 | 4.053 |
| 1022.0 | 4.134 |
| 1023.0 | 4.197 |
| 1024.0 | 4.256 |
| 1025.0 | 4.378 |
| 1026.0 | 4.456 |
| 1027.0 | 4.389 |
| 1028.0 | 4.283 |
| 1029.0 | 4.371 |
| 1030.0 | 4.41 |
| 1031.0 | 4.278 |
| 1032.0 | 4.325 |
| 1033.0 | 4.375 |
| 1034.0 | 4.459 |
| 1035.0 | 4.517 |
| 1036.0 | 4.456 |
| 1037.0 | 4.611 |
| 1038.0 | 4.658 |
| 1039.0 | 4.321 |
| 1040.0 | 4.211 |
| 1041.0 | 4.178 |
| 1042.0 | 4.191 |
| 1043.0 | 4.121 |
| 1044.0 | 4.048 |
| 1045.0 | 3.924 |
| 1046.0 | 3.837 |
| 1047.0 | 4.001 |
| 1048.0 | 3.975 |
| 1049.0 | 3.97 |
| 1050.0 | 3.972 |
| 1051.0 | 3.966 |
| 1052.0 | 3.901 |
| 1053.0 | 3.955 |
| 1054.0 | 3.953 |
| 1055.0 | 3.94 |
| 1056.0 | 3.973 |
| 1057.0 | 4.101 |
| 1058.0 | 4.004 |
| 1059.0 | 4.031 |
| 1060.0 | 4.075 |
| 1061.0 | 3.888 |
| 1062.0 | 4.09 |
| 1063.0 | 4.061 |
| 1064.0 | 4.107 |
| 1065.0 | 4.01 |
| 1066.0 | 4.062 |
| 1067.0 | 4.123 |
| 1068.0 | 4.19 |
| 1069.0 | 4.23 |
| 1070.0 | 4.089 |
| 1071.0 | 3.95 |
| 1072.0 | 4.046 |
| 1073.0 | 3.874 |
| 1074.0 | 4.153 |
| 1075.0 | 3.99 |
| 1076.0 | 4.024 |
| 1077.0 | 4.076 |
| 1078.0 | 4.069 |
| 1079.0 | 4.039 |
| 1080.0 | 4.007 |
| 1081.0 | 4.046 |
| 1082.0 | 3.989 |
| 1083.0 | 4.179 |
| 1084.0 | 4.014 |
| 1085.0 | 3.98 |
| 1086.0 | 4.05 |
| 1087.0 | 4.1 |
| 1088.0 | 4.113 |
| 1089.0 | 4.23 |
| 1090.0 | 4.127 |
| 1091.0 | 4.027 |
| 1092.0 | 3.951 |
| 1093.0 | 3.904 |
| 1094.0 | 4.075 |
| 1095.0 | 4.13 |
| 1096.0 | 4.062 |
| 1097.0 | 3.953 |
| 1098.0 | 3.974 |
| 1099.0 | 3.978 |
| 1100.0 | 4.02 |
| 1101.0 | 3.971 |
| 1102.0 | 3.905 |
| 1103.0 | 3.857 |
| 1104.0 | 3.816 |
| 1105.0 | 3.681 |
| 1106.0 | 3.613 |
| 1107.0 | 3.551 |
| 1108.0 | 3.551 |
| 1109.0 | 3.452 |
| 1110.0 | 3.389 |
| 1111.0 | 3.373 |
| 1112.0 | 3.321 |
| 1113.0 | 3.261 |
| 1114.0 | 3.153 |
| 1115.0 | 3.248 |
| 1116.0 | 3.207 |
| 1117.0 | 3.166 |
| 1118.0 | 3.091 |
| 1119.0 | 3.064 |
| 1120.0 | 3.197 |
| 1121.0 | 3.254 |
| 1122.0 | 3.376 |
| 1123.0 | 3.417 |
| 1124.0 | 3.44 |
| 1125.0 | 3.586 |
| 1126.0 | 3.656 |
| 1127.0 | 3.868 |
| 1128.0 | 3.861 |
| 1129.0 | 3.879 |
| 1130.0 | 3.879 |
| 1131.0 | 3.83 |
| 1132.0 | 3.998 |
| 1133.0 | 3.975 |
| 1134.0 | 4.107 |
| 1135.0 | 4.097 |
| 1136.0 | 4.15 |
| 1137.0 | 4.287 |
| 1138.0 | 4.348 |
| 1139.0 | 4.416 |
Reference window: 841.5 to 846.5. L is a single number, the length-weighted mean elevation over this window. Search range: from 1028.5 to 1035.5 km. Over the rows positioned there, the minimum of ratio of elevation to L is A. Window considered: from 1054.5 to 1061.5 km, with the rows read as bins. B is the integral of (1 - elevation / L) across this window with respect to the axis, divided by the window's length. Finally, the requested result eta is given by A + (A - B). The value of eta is 1.82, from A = 0.96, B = 0.10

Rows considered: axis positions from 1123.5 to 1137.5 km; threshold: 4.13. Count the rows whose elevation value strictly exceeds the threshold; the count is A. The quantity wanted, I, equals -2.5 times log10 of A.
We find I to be -0.75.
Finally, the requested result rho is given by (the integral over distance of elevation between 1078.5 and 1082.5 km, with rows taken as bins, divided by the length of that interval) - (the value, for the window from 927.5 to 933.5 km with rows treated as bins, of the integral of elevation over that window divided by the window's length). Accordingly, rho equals 1.58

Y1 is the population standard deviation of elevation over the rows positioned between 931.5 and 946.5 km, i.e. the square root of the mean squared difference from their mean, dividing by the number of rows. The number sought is 0.488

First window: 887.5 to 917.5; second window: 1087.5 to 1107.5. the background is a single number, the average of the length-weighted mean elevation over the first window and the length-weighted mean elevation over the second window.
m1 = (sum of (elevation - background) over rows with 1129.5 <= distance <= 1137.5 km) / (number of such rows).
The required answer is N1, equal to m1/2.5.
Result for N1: 0.02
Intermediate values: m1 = 0.06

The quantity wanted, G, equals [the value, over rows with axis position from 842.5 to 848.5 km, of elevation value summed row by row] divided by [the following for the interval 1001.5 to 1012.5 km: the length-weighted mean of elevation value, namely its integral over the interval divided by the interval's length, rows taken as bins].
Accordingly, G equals 7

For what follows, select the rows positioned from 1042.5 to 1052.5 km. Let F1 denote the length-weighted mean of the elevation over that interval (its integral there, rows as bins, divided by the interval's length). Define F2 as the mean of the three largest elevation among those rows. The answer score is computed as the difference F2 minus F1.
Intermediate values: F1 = 4.0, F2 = 4.06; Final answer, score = 0.09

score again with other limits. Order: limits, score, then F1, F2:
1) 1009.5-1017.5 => 0.07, 4.1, 4.14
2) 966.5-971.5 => 0.03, 4.3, 4.32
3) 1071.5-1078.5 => 0.07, 4.0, 4.10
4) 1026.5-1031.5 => 0.04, 4.3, 4.39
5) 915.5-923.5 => 0.34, 2.5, 2.81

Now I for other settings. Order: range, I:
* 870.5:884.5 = -2.50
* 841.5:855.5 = -2.87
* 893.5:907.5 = -2.78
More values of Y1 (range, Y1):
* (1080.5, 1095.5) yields 0.085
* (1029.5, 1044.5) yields 0.172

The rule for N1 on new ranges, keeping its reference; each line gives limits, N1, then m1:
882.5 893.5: 0.12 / 0.31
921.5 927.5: -0.77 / -1.92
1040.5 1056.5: 0.01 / 0.02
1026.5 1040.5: 0.17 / 0.43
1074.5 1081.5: 0.02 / 0.06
